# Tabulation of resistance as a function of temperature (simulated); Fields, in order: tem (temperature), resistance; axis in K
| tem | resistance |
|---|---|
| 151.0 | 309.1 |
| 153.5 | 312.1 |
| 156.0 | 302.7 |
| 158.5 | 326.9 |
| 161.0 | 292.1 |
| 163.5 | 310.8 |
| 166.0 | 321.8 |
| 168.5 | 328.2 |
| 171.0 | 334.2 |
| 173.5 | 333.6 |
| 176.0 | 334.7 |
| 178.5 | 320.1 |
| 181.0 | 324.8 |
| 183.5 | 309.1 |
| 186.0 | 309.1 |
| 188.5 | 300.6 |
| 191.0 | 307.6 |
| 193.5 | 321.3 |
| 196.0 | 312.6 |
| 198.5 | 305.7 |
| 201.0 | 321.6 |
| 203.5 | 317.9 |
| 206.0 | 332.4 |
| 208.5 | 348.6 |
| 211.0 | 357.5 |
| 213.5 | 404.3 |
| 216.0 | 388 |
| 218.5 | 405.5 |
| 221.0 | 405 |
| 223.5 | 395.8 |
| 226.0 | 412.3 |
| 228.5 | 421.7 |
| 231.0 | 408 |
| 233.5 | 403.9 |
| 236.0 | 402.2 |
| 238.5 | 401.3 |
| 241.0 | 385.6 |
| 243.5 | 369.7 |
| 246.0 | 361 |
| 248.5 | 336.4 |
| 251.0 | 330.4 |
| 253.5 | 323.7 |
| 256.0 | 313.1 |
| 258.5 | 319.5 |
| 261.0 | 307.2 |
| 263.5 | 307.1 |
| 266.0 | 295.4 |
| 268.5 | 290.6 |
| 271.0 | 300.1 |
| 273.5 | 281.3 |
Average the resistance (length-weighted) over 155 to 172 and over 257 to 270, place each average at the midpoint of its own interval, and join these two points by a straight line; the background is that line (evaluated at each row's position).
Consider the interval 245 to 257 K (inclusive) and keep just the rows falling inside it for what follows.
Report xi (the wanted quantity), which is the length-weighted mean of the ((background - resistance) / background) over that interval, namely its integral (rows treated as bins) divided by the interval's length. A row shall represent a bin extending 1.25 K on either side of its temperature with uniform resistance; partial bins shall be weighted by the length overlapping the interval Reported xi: -0.09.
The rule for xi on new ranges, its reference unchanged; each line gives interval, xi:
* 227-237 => -0.33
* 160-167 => 0.03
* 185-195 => 0.01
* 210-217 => -0.24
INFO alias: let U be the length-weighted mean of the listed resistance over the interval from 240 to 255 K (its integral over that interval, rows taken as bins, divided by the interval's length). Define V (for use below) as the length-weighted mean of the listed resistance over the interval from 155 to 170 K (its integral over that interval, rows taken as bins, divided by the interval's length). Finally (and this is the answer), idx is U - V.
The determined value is 36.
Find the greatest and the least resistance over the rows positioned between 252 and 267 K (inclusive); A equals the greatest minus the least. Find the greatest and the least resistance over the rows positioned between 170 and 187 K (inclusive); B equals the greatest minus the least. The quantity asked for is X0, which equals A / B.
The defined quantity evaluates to 1.1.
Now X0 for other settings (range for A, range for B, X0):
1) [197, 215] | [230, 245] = 2.6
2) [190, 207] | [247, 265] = 0.9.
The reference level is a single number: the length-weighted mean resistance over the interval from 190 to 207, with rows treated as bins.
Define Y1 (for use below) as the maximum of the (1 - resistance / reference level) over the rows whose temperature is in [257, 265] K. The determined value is 0.03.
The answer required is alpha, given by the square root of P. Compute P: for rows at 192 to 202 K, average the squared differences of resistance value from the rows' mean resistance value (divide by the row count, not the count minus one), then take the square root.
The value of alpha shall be 2.6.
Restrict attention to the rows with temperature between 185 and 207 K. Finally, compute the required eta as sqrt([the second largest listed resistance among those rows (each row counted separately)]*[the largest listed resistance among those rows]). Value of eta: 327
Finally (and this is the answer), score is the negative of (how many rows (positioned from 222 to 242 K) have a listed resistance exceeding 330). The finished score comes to -8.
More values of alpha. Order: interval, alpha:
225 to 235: 2.6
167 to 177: 1.6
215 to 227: 2.9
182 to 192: 1.9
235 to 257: 5.6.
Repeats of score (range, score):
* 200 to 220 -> -6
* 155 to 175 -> -2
